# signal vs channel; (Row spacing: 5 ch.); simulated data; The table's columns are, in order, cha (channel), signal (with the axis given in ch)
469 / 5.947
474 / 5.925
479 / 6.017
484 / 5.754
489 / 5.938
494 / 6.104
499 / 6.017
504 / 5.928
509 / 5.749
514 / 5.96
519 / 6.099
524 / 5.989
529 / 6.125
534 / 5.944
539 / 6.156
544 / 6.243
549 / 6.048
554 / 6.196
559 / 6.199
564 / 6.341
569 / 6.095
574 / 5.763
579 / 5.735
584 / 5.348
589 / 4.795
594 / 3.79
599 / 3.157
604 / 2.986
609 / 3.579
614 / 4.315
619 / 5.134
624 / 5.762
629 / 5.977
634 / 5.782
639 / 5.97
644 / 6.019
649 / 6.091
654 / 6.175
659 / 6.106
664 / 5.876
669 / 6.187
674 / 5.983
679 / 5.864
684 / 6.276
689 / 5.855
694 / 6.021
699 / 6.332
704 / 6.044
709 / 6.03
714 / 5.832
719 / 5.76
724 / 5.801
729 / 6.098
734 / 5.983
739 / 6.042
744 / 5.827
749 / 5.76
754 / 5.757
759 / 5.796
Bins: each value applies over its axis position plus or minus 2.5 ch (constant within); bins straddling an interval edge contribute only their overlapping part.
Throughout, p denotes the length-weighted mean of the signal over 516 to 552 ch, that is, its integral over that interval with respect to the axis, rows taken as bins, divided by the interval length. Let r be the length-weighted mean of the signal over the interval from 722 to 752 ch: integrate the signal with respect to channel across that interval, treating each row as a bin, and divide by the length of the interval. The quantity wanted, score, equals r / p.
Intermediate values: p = 6.09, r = 5.9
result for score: 0.97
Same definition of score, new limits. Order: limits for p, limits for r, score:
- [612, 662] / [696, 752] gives 1.04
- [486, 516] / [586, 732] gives 0.93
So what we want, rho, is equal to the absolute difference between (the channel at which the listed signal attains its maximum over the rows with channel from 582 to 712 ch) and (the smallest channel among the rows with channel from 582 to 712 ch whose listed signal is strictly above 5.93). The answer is 70 ch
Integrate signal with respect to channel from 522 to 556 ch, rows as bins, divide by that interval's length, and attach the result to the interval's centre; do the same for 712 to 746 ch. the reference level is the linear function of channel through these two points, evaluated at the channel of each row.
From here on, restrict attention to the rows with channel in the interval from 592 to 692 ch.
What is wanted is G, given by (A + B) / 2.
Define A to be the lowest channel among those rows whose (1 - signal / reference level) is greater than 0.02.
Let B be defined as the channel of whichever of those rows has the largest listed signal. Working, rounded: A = 594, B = 684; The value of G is 639 ch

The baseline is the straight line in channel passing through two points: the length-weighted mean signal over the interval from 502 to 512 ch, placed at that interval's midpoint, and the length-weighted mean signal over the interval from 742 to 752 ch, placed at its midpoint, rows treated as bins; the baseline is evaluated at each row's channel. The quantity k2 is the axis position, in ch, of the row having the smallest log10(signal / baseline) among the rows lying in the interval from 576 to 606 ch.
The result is 604 ch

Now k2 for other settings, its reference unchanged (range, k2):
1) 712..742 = 719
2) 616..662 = 619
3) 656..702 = 689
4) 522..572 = 534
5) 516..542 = 534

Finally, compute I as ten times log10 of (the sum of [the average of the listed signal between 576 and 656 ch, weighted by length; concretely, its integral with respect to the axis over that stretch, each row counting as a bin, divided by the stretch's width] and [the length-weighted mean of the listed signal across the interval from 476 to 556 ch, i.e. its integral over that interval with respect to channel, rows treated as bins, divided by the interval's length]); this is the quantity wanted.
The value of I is 10.4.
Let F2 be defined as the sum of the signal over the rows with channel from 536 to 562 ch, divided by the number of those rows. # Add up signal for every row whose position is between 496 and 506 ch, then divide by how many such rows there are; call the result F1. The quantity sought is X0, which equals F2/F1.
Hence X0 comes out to 1.03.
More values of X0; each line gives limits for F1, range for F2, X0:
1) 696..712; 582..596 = 0.76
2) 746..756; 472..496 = 1.03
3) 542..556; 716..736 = 0.96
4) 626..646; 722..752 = 1.00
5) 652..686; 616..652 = 0.96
